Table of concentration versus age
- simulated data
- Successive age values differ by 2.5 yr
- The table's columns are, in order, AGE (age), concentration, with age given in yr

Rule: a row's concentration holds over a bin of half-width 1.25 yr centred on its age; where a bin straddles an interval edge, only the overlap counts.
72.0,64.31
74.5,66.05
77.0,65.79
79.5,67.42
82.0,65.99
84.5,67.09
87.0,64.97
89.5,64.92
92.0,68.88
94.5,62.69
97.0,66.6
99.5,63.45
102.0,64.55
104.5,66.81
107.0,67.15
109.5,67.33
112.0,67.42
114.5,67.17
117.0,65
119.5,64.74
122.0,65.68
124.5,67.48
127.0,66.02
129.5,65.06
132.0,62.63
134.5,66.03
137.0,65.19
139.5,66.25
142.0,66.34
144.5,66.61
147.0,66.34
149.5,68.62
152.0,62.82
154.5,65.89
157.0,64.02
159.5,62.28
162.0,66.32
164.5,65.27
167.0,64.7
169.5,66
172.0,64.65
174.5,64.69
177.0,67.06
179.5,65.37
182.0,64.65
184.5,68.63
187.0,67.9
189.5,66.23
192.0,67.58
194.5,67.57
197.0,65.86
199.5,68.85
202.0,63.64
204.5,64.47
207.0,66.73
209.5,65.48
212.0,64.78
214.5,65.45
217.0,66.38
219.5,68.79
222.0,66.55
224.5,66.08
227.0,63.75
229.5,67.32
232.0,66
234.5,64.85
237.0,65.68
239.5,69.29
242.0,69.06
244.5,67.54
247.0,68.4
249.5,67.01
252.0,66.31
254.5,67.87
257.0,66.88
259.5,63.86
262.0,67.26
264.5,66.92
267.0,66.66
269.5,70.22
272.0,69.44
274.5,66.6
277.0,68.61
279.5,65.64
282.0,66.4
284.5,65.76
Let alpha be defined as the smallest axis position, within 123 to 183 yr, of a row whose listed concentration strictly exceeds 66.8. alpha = 124.5 yr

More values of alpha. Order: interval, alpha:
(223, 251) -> 229.5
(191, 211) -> 192.0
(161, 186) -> 177.0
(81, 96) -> 84.5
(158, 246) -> 177.0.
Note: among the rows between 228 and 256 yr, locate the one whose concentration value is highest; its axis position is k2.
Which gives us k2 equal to 239.5 yr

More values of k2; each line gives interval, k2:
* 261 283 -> 269.5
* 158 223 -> 199.5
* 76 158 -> 92.0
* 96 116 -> 112.0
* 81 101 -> 92.0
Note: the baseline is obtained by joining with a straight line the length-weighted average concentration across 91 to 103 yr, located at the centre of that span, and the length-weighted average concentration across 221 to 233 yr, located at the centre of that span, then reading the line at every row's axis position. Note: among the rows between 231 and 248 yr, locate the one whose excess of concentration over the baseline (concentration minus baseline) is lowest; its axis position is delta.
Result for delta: 234.5 yr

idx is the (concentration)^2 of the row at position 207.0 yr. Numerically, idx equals 4453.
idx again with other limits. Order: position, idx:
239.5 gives 4801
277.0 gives 4707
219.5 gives 4732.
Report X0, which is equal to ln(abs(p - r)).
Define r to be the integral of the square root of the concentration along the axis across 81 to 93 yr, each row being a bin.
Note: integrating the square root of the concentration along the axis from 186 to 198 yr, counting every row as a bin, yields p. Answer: -0.6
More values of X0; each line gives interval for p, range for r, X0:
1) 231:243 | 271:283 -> -1.3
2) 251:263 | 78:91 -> 2.1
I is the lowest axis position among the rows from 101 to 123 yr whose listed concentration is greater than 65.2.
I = 104.5 yr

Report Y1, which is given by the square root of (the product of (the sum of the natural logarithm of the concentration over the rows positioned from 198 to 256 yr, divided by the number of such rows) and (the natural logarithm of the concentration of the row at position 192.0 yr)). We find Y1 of 4.205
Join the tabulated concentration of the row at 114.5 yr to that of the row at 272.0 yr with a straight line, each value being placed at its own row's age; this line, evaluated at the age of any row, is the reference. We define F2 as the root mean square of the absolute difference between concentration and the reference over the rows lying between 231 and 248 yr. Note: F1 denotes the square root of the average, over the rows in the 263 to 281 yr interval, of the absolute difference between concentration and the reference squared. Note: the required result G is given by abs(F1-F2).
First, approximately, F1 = 2.34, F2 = 2.3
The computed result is 0.00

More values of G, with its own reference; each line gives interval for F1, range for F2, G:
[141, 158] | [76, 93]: 1.22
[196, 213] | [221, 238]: 0.05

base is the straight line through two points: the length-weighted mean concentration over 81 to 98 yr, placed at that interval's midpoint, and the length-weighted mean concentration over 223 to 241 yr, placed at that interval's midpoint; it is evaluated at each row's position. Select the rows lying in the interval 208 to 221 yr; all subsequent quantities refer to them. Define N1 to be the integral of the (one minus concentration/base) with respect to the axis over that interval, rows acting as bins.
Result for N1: -0.01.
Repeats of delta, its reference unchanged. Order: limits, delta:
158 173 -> 159.5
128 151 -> 132.0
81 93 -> 89.5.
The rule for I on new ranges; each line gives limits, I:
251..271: 252.0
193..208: 194.5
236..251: 237.0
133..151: 134.5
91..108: 92.0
